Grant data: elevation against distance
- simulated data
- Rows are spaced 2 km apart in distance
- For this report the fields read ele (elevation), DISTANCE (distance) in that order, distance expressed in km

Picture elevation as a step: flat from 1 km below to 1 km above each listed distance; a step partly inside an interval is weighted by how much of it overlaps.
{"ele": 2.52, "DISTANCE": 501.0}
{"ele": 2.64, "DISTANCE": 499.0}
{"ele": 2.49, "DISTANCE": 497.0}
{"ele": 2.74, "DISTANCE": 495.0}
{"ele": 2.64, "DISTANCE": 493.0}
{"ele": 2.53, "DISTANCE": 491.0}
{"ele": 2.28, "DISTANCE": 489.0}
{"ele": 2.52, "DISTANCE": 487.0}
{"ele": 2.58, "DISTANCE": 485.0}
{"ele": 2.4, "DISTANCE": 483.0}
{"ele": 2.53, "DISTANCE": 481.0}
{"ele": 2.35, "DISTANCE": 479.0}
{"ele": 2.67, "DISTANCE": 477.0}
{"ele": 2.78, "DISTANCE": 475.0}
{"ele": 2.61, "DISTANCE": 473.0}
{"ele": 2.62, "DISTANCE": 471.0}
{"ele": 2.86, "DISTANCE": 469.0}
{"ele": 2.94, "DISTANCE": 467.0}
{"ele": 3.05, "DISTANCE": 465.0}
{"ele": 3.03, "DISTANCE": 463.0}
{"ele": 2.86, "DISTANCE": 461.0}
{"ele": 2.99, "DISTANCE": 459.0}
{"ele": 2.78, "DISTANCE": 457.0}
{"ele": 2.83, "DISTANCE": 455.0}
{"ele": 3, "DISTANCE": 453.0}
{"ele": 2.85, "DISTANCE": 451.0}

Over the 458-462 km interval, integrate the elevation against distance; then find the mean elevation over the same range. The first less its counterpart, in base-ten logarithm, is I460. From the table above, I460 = 0.94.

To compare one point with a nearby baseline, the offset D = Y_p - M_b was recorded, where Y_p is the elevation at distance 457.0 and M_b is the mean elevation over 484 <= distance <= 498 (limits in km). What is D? 0.24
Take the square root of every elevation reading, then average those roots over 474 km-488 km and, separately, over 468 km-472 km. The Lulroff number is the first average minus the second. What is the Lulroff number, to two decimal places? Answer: -0.06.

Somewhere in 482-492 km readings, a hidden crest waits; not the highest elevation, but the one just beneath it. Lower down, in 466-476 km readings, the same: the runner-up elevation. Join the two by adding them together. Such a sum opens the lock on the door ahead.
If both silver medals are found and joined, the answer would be 5.4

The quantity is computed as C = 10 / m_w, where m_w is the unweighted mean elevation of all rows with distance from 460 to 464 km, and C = 3.40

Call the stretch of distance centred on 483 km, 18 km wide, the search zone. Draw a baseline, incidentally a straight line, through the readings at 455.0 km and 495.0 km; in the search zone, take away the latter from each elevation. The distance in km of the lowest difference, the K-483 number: 489.0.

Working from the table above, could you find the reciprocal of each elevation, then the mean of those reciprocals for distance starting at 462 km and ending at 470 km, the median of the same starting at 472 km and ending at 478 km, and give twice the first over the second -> 1.80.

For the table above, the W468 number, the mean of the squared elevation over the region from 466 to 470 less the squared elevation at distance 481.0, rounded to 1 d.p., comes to 2.0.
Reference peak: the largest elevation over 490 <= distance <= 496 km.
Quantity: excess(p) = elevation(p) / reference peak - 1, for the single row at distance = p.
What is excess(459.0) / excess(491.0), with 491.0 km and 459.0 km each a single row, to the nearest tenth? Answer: -1.2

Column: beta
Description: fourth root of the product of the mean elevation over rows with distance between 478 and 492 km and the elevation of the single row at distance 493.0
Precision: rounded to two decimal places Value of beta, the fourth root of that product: 1.60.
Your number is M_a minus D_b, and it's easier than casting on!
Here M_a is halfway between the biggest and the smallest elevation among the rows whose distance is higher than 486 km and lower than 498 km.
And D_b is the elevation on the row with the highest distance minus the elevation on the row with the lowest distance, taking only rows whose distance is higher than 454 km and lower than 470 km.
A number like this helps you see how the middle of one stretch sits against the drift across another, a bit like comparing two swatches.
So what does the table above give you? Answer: 2.48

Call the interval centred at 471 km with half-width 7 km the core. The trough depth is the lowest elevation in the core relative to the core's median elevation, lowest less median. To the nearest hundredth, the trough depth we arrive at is -0.17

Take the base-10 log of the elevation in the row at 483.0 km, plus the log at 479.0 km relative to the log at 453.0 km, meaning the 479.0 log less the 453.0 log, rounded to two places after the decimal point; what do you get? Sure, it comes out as 0.27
